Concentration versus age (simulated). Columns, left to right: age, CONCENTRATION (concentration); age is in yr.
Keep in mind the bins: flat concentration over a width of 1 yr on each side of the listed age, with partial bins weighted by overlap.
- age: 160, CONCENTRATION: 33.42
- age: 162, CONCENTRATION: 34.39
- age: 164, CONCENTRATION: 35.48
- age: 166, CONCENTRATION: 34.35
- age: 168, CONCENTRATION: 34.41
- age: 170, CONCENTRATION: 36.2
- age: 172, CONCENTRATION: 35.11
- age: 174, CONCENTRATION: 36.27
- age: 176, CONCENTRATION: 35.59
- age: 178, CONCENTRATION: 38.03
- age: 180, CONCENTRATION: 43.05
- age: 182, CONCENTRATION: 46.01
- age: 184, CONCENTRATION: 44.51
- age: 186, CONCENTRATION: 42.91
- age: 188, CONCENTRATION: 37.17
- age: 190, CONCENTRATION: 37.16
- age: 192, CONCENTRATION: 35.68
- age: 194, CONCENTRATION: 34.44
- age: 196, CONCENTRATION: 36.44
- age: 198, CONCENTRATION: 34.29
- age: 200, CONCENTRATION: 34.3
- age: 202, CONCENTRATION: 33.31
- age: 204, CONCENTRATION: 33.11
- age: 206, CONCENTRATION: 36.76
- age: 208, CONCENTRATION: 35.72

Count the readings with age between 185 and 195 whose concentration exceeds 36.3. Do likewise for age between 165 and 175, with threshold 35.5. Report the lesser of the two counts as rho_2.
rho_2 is 2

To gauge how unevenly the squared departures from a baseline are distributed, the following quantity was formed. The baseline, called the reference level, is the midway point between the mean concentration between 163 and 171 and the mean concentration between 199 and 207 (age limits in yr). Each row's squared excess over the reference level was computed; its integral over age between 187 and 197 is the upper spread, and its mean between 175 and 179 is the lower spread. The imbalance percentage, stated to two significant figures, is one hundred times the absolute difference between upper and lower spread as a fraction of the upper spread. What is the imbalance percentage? 82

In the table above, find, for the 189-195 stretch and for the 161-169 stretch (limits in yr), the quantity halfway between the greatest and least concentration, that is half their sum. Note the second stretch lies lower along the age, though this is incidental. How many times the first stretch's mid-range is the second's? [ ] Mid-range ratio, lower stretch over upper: 0.98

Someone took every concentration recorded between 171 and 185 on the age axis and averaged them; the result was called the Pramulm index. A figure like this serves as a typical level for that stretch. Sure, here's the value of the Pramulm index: 39.8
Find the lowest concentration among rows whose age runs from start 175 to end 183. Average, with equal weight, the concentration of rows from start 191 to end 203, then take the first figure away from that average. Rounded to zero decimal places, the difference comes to -1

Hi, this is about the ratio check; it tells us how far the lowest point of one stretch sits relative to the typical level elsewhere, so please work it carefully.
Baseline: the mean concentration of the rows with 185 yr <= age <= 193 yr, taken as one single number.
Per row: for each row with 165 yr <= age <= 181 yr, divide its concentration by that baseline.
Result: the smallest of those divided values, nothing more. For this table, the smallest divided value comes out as 0.90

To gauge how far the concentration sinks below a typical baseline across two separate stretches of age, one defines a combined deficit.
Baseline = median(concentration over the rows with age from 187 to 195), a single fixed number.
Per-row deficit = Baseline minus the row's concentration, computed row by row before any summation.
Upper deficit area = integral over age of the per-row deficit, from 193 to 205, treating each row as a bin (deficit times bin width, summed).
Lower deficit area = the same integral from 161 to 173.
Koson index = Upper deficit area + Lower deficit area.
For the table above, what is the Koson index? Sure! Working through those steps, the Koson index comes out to 42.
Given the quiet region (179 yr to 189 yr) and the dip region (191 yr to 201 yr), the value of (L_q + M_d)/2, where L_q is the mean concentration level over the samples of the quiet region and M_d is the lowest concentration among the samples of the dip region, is 38.5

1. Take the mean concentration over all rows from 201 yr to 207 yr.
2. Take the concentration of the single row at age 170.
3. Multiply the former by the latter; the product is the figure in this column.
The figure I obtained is 1245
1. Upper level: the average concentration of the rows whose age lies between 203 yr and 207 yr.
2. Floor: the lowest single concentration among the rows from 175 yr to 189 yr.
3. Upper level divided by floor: 0.98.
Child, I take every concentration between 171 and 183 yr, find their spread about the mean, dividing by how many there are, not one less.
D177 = 4.1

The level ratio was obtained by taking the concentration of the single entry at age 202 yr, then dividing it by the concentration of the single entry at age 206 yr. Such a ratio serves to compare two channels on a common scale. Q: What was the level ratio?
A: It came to 0.91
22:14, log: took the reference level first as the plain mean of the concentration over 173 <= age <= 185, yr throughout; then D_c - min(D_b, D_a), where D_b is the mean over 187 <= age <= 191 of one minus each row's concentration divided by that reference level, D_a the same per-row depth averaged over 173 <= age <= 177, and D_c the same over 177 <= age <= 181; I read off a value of -0.08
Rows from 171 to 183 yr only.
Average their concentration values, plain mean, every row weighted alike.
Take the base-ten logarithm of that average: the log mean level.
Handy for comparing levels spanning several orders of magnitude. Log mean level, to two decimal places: 1.59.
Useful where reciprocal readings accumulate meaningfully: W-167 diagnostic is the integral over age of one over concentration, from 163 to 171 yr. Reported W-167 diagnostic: 0.23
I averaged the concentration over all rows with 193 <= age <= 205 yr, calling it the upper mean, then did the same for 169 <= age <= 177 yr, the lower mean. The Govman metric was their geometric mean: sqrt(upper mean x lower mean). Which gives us 35.0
